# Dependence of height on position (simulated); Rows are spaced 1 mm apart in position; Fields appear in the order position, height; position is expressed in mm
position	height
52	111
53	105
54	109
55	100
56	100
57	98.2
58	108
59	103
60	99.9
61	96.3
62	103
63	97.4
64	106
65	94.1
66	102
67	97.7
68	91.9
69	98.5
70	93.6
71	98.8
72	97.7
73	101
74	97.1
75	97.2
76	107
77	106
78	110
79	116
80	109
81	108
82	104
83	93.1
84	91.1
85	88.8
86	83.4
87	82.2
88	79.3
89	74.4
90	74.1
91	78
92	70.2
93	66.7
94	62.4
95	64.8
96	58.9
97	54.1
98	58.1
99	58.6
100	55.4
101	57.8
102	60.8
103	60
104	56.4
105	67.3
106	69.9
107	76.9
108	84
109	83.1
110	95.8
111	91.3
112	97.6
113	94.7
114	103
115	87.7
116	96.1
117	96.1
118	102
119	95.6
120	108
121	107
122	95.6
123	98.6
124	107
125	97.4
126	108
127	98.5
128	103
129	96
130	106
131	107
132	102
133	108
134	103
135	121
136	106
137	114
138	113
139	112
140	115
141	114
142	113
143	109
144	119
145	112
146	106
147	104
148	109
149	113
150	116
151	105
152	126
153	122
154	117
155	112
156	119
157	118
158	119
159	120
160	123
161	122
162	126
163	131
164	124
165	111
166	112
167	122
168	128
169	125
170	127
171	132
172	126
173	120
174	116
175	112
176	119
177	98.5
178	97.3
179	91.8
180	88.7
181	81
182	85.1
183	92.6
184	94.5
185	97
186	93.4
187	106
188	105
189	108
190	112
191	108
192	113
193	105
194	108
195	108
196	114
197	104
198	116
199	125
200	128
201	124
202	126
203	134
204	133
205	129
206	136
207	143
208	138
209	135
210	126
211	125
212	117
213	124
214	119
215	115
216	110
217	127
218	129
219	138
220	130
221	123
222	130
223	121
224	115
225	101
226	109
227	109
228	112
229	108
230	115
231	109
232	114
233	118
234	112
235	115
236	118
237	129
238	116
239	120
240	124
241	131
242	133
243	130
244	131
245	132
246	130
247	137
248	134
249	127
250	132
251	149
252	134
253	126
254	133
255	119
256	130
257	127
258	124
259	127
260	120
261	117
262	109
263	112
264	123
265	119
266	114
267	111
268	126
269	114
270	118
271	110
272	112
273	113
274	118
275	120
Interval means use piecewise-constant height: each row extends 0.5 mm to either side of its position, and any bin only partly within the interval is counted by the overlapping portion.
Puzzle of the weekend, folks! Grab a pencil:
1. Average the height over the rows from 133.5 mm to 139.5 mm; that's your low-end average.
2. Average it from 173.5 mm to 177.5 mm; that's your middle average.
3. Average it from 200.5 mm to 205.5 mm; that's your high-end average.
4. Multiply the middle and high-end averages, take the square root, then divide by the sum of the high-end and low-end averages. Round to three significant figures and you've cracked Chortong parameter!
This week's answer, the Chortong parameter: 0.498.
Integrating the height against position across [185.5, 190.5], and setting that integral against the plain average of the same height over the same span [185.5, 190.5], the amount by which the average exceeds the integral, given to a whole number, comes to -420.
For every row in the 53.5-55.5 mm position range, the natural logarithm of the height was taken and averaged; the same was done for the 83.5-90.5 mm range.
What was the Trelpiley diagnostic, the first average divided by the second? 1.06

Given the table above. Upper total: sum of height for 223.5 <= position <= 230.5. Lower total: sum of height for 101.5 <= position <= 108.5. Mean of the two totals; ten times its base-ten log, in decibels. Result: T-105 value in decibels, 27.9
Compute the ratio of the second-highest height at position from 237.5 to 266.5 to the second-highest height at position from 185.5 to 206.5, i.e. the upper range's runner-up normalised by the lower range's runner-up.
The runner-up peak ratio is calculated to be 1.02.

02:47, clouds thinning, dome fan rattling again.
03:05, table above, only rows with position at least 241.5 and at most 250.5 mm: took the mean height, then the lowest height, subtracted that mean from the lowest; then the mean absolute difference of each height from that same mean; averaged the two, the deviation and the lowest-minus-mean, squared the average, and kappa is 1.9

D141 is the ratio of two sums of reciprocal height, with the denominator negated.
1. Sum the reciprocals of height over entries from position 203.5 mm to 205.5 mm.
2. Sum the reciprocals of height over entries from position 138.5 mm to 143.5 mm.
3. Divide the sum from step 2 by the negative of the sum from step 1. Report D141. -2.9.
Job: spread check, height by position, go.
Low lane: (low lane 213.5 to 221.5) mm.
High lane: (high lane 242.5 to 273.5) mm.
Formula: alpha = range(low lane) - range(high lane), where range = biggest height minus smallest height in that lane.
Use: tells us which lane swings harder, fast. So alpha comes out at -12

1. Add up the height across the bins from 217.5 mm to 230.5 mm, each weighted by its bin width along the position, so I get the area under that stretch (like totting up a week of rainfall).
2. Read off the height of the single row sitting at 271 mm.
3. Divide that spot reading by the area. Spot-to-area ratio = 0.071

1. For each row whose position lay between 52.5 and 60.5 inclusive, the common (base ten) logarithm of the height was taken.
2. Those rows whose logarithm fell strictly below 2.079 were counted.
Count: 8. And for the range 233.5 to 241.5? 4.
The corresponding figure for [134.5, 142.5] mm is 7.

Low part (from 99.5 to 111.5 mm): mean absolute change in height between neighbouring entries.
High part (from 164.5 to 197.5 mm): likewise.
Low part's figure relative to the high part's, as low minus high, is -0.2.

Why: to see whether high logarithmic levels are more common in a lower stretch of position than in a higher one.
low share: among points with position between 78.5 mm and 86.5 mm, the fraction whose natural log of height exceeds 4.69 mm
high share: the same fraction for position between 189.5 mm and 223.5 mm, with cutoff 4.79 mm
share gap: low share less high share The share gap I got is -0.4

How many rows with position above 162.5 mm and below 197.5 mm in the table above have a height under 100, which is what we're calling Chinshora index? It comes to 10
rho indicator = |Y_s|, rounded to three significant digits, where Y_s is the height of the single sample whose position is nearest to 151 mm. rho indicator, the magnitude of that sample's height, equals 105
